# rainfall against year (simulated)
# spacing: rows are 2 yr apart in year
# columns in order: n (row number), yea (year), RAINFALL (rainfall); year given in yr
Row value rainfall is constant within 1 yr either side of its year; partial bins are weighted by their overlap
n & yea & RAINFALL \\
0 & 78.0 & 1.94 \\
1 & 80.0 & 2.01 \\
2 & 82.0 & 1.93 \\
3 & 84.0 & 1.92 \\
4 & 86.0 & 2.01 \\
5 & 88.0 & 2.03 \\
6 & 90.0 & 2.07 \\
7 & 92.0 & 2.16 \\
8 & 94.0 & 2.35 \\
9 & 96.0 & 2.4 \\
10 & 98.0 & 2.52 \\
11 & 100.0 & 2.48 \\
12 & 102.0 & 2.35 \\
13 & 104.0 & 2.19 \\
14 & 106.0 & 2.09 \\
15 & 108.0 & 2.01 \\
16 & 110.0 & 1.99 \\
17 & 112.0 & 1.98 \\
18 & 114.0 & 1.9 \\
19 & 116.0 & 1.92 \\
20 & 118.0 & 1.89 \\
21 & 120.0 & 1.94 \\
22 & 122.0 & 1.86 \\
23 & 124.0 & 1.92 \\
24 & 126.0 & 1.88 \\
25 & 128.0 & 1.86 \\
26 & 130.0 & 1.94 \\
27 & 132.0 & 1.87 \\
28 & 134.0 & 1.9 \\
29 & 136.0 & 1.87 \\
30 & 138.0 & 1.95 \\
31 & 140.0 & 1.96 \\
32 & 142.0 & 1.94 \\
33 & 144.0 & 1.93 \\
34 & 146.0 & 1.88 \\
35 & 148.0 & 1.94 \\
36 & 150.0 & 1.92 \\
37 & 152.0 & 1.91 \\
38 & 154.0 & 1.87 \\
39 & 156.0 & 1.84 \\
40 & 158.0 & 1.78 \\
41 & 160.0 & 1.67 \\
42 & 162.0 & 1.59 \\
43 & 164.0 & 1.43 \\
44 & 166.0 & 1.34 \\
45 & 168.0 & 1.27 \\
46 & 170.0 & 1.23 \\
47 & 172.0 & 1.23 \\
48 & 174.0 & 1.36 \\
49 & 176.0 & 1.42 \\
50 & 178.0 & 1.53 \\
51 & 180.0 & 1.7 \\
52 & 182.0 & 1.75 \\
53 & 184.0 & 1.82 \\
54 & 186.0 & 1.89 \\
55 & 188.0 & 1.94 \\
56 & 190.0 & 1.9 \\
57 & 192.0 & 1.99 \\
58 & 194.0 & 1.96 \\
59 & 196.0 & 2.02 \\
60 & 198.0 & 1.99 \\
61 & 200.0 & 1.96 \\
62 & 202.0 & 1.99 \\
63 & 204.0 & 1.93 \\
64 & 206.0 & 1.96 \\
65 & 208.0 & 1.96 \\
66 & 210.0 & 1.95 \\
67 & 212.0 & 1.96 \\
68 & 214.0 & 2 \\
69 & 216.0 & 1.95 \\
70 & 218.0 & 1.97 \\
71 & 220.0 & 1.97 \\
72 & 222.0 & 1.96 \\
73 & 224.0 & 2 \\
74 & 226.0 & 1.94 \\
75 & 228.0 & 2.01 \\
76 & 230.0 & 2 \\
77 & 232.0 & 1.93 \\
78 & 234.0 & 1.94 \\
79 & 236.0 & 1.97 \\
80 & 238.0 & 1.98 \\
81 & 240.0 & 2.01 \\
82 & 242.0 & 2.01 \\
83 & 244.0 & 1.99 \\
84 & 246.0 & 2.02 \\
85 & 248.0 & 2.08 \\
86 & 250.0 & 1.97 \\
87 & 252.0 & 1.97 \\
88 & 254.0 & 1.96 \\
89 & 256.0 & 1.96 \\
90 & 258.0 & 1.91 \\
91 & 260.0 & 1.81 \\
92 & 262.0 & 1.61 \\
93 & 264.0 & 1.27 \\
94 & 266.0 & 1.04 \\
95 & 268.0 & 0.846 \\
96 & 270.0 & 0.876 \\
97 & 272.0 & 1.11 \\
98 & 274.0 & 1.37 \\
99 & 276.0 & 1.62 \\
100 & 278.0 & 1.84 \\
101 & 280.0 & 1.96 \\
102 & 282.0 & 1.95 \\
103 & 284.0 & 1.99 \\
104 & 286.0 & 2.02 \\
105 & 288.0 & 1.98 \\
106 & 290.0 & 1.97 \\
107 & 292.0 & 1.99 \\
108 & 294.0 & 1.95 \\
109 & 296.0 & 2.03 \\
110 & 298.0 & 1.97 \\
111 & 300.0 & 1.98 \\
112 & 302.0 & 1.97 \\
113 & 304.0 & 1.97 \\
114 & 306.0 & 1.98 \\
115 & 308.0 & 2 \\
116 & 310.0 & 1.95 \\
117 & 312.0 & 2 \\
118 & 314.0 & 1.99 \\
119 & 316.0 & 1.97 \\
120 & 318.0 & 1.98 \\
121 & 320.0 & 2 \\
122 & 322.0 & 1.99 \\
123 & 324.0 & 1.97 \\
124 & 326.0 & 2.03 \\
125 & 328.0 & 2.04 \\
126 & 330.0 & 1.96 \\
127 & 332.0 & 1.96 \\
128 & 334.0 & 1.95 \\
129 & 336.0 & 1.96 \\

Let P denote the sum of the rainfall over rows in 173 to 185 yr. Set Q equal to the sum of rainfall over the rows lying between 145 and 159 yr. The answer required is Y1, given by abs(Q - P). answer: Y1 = 3.6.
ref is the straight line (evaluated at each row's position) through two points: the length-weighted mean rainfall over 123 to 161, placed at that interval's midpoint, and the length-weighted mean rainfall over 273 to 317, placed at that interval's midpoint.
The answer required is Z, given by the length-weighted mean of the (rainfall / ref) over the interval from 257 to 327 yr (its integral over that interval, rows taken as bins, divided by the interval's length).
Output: 0.93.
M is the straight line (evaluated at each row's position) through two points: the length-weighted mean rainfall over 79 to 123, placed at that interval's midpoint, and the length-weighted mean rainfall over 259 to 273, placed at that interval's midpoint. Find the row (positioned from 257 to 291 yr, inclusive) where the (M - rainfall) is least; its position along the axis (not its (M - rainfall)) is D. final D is 286.0 yr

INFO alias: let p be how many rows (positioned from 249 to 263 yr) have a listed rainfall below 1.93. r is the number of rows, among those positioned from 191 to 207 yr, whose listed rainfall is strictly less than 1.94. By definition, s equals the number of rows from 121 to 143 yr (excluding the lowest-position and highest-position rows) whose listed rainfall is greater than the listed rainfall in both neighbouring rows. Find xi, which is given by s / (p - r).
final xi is 2.0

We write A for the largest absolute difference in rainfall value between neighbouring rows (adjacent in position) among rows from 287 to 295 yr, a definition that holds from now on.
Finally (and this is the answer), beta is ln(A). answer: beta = -3.2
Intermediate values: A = 0.04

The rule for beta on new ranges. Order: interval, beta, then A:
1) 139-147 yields -3.0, 0.05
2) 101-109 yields -1.8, 0.16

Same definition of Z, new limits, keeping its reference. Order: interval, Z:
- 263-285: 0.75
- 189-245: 1.03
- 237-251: 1.05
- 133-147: 1.02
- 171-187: 0.84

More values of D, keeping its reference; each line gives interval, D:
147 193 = 192.0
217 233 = 230.0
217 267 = 248.0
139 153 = 148.0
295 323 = 322.0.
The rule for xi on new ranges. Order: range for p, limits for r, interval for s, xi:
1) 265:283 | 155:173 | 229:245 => 0.0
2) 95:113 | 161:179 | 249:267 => 0.0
